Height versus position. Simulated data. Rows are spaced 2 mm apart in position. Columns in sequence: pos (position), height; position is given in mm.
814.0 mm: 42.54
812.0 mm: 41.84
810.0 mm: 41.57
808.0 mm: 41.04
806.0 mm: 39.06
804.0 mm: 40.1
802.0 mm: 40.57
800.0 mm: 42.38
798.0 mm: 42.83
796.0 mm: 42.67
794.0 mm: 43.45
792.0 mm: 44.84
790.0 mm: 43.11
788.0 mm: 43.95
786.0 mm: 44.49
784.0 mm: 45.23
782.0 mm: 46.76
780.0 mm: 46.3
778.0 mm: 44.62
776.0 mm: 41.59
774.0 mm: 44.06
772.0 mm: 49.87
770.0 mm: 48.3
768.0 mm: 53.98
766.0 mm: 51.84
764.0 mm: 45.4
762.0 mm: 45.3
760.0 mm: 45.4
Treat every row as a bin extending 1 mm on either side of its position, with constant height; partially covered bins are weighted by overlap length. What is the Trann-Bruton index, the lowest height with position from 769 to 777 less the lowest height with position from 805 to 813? 2.5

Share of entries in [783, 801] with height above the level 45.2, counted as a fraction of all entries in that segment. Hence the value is 0.1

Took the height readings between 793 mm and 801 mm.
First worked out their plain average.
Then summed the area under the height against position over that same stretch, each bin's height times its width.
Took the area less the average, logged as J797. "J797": 300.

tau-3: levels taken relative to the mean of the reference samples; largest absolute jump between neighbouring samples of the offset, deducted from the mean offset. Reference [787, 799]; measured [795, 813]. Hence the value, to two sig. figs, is -4.1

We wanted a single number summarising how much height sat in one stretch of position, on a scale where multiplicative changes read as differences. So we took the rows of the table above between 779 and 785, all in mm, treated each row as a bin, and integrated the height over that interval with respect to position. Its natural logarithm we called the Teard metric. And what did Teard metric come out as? 5.62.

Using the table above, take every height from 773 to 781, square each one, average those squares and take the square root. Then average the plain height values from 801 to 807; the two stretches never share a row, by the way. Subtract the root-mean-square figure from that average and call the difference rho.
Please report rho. -4.3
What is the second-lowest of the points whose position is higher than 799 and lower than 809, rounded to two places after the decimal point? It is 40.10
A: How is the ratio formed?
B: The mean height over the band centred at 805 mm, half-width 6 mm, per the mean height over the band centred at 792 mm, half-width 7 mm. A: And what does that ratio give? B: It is 0.94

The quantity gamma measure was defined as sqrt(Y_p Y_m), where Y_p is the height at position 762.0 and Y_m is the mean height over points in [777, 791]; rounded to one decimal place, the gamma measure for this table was 45.1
